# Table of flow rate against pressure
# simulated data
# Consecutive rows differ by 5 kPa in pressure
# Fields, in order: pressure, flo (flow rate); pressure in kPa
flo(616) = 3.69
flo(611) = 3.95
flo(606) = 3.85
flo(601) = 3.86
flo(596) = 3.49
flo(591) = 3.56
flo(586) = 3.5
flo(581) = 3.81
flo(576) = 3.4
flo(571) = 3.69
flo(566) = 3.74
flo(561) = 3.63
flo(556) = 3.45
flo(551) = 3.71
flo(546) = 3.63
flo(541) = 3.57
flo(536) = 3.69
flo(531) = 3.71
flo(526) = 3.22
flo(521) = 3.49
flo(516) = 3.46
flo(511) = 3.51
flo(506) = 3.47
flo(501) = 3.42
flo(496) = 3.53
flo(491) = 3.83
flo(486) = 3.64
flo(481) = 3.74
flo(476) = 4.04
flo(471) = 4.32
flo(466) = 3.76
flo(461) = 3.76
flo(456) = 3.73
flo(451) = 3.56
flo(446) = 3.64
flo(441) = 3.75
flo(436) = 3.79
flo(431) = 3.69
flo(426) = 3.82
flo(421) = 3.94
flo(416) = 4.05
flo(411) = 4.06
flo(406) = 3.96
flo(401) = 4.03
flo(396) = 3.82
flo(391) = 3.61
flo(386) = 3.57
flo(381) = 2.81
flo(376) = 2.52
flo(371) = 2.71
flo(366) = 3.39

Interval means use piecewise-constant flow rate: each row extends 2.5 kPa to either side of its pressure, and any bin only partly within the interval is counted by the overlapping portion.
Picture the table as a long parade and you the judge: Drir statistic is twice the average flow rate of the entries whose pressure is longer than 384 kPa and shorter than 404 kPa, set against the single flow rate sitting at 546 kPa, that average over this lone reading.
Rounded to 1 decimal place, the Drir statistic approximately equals 2.1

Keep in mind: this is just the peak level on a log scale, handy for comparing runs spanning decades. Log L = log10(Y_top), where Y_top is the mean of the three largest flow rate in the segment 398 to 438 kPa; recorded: 0.607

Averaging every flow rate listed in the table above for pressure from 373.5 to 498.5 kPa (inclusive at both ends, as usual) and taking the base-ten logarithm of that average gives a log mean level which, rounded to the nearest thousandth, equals 0.570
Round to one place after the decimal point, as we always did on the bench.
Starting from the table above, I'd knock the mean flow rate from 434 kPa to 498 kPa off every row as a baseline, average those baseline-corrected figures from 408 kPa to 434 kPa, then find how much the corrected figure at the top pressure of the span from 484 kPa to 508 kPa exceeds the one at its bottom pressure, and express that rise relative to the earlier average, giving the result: -1.3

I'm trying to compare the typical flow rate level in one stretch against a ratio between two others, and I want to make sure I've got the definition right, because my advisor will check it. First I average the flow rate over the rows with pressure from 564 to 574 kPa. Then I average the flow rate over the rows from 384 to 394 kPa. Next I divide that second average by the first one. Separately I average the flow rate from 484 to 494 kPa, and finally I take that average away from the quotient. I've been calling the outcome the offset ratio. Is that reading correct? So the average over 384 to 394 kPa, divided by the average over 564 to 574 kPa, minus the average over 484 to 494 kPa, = -2.8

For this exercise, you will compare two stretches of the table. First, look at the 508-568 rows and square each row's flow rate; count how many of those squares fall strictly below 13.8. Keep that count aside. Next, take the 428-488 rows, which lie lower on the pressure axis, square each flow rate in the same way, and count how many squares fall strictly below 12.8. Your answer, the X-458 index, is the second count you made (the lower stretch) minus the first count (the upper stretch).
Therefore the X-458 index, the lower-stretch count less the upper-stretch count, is -10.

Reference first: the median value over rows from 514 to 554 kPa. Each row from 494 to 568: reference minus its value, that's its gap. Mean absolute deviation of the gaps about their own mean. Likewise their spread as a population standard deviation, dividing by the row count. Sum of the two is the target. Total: 0.25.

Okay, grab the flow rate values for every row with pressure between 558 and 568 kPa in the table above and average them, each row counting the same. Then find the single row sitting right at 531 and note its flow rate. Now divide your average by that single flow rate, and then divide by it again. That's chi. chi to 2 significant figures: 0.27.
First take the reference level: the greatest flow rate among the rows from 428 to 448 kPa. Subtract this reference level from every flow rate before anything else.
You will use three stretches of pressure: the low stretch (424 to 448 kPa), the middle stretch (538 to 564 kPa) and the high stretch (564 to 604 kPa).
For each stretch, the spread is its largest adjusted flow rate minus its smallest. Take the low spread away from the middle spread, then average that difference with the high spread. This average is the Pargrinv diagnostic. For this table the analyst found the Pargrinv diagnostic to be 0.27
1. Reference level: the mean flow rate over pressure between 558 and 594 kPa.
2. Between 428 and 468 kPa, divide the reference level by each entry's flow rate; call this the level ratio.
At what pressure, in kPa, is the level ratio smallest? 436 kPa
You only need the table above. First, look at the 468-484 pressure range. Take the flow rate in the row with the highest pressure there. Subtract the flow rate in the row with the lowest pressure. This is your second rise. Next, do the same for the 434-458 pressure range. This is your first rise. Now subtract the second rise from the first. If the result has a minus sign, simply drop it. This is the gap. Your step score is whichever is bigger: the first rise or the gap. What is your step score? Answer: 0.52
